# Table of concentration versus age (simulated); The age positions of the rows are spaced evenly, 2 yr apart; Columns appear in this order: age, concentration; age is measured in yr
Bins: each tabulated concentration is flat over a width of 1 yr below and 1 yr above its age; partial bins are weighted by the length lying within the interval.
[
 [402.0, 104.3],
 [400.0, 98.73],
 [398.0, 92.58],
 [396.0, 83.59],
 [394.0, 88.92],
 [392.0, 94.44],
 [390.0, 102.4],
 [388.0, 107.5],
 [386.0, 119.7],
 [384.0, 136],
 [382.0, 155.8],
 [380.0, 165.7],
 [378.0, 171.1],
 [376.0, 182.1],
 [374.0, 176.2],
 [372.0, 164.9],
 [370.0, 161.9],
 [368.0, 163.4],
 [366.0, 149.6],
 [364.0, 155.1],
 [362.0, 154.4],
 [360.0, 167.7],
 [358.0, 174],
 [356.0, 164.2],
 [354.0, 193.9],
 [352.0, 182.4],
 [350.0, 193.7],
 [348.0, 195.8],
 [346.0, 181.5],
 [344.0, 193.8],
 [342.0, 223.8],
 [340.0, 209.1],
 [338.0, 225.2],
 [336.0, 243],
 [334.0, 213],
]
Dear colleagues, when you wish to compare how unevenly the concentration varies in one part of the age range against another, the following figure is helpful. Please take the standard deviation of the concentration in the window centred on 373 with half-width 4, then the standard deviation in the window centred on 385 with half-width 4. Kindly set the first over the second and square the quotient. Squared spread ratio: 0.2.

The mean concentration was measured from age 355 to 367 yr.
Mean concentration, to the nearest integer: 161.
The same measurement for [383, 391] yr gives 116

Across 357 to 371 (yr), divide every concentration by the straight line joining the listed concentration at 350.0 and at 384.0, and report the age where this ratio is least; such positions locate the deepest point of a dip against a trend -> 362.0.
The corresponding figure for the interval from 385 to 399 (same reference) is 396.0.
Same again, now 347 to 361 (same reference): 356.0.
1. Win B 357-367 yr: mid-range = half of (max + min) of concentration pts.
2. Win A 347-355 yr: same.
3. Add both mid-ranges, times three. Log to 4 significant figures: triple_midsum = 1053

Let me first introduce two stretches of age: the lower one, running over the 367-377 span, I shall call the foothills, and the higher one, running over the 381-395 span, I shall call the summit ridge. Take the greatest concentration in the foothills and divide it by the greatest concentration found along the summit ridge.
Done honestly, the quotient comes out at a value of 1.17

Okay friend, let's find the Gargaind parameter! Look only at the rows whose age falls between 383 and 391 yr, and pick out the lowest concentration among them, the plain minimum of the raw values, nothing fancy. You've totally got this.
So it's 102.4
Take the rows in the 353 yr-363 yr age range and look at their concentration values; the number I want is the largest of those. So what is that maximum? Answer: 193.9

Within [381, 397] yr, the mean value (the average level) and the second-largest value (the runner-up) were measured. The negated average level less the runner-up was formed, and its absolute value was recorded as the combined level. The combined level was 247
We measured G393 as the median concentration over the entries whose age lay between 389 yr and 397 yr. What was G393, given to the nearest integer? 92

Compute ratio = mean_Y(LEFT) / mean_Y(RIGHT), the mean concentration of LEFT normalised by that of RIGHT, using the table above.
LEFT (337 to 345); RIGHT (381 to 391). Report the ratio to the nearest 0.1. 1.7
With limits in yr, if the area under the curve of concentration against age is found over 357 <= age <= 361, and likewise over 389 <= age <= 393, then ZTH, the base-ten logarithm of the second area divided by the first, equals -0.240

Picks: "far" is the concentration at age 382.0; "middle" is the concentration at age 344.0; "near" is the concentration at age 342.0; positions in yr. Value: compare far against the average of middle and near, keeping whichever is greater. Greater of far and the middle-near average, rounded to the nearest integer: 209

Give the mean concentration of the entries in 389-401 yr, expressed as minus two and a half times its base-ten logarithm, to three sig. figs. -4.93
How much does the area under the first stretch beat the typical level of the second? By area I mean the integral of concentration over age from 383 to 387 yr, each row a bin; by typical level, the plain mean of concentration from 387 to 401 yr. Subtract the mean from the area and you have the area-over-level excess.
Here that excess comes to 416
